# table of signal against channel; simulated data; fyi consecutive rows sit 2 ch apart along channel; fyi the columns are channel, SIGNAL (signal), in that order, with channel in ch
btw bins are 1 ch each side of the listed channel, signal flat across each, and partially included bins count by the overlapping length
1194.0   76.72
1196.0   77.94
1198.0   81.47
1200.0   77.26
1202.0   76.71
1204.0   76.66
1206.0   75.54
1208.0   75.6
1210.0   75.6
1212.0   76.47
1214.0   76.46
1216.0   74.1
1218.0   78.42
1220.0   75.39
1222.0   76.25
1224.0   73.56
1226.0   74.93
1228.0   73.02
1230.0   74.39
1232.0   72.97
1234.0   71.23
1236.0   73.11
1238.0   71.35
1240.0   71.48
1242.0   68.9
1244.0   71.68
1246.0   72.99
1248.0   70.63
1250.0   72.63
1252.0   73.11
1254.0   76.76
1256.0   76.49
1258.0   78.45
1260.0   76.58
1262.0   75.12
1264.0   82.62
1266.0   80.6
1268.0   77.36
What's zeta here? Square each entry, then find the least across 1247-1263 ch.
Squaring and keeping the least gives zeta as 4989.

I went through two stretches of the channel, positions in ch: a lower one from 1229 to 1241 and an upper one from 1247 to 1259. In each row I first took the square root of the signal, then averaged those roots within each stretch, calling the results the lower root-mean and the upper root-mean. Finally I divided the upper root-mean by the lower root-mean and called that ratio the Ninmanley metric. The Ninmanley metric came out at 1.02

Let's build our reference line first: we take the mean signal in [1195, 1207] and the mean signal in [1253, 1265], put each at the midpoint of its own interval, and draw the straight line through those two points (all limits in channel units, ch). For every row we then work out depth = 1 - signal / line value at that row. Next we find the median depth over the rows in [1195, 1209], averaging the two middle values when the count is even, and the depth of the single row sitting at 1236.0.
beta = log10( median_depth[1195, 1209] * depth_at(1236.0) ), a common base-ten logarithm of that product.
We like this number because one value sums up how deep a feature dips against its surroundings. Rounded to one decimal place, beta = -3.2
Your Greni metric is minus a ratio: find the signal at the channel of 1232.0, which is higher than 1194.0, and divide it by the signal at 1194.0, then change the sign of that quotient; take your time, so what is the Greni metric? -0.95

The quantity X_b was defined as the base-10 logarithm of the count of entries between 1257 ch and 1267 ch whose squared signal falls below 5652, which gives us 0.0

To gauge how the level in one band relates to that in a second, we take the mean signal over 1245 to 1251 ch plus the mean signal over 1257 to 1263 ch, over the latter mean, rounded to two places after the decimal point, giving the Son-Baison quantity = 1.94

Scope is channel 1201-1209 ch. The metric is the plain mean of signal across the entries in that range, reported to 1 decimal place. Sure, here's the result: 76.1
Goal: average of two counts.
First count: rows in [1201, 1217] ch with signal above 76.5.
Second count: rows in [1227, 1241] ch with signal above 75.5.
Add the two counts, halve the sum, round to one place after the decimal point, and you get 1.0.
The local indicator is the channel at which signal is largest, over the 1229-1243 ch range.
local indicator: 1230.0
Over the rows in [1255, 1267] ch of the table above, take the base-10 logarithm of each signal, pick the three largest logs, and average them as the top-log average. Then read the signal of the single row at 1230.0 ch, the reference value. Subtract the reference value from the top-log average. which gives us -72.5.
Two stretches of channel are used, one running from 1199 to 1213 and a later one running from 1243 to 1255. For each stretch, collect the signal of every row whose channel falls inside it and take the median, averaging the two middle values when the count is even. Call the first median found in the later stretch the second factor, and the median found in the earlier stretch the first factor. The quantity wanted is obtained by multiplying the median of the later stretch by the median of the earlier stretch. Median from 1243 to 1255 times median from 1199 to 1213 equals 5568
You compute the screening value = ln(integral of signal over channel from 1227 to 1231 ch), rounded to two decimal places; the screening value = 5.69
